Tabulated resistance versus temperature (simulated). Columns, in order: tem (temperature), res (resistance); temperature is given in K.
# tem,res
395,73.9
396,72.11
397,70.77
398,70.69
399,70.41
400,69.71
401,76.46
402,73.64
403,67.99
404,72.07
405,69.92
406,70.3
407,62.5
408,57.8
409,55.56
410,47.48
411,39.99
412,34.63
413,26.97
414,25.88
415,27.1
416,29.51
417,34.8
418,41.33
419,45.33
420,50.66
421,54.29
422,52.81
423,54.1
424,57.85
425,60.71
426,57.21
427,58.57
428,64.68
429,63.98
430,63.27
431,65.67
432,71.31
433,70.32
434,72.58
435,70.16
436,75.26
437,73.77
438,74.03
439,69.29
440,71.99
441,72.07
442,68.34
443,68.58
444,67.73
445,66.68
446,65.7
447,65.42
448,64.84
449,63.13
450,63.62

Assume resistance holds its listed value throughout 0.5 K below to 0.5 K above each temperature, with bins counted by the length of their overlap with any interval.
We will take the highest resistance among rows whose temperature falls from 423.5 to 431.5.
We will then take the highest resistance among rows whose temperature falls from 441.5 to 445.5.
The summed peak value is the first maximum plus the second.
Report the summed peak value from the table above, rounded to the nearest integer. 134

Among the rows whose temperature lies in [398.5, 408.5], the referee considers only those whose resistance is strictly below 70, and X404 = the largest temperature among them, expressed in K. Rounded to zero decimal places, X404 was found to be 408 K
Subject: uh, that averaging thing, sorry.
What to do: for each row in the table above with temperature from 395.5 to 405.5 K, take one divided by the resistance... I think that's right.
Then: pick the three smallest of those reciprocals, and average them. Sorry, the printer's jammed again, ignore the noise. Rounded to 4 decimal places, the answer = 0.0135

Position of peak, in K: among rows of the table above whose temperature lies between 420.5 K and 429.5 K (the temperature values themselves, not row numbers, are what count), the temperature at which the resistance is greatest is 428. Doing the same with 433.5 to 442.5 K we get 436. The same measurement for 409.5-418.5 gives 410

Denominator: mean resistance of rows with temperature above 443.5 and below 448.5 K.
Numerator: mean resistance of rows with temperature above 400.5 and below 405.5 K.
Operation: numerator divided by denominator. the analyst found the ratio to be 1.09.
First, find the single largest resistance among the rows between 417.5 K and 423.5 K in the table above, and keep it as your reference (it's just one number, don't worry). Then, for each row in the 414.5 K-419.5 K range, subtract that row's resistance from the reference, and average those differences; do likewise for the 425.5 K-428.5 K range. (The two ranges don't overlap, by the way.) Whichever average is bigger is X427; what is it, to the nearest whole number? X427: 19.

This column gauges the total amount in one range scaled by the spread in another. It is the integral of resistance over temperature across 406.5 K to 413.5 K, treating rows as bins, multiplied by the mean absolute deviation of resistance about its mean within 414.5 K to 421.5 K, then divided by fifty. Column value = 55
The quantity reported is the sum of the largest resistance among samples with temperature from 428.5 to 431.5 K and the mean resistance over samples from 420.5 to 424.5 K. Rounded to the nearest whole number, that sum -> 120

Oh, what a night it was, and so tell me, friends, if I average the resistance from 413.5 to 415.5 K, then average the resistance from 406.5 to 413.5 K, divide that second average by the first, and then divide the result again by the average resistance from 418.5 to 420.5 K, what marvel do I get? 0.037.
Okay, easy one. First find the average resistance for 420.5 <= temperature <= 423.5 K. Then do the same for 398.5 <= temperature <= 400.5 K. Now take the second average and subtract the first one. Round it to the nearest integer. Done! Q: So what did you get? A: 16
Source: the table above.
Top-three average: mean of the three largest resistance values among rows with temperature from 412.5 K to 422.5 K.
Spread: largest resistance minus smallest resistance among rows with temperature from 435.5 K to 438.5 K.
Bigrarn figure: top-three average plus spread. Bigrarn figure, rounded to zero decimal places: 54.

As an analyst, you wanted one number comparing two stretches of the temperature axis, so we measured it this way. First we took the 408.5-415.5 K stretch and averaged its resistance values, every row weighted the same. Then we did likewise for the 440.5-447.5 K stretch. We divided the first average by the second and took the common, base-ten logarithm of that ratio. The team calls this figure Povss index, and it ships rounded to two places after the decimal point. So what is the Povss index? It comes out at -0.27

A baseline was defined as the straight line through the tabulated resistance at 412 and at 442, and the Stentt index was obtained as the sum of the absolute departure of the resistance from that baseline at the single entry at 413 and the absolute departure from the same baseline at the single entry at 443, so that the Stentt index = 10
